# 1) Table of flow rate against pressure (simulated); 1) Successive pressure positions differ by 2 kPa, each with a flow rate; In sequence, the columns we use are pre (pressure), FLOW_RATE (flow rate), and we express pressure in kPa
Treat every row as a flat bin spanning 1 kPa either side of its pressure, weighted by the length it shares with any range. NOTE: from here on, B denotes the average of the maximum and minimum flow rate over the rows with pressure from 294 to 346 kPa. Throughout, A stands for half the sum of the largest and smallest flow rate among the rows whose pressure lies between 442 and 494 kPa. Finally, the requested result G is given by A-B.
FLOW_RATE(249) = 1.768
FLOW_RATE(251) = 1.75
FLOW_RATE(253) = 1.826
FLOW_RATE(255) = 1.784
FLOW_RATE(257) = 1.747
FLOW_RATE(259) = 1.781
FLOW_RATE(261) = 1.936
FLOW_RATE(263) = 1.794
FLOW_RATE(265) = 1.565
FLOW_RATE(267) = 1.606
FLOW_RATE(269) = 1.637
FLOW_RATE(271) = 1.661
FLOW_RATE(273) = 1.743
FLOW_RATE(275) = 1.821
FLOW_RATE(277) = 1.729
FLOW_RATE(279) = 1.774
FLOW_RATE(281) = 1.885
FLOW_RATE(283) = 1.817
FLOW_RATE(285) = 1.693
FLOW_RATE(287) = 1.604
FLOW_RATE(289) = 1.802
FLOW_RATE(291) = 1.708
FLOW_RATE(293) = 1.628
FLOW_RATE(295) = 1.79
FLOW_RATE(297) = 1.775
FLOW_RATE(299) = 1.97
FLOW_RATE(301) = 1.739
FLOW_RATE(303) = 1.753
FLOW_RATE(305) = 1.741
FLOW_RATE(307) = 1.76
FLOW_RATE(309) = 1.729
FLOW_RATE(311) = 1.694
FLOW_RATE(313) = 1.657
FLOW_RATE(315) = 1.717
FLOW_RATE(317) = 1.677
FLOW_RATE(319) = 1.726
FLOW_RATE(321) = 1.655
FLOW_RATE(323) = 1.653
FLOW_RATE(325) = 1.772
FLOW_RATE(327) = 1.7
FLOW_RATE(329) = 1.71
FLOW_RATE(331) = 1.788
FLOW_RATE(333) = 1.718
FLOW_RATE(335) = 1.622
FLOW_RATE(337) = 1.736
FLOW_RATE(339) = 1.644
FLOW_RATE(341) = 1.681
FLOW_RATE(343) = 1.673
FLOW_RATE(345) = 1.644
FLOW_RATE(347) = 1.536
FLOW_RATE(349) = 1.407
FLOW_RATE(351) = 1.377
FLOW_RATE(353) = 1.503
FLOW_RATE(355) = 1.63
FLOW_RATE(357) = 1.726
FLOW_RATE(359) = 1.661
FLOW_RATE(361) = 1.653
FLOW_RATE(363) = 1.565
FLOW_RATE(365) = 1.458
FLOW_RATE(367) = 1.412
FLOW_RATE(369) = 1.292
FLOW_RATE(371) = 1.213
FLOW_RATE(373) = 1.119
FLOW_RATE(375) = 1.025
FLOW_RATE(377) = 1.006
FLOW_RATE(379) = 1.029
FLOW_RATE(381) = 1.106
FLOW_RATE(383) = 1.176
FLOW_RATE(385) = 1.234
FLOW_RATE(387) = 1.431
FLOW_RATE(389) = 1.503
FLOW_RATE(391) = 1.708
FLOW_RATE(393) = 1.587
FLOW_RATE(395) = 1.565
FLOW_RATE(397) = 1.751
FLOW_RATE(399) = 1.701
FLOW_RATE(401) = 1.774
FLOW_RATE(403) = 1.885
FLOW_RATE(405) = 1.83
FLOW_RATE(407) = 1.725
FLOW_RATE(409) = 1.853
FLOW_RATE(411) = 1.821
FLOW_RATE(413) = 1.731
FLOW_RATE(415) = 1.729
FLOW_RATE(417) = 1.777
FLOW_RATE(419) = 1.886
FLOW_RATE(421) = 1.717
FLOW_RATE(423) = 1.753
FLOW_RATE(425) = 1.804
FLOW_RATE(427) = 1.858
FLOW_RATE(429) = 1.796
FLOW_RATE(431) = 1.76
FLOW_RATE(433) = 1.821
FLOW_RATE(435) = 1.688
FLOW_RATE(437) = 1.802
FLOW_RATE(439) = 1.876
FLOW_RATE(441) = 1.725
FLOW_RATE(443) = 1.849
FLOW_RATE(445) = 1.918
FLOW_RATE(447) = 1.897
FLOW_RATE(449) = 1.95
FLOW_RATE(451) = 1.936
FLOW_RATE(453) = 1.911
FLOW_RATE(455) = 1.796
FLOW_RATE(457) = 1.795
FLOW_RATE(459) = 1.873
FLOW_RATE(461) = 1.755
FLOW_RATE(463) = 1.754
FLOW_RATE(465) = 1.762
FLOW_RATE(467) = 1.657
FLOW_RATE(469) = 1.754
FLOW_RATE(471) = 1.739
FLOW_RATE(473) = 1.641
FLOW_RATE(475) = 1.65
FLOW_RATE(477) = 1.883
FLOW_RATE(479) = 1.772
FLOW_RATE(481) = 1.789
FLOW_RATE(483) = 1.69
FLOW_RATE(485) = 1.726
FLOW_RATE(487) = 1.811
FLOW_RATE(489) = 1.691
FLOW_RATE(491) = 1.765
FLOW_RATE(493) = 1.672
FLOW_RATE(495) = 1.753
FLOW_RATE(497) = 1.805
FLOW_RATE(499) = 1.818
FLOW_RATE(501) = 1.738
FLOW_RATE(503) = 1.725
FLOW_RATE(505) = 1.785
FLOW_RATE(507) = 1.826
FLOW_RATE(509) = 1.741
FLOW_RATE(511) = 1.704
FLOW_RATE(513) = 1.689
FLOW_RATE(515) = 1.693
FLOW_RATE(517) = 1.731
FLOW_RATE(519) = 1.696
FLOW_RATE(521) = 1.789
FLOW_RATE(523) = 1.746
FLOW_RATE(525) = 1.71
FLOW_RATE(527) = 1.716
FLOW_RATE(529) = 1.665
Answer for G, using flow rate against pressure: 0.00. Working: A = 1.80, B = 1.80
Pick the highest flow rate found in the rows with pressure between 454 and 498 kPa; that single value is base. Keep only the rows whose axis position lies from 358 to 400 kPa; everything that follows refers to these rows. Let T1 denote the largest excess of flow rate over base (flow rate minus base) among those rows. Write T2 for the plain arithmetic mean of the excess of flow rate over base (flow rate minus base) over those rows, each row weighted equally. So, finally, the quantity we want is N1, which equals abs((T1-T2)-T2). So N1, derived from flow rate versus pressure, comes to 0.85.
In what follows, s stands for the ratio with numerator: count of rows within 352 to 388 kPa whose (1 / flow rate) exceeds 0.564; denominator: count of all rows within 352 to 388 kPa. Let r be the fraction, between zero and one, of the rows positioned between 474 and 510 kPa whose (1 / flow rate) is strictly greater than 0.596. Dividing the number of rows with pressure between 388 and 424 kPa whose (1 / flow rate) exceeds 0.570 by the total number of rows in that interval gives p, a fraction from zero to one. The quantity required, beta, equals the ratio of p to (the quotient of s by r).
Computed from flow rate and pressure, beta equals 0.1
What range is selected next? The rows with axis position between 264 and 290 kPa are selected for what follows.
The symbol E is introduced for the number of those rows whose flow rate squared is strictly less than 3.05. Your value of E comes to 8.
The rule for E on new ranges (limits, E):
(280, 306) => 6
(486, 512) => 6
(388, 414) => 7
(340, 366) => 13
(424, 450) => 2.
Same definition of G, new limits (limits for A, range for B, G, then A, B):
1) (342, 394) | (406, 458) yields -0.45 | 1.37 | 1.82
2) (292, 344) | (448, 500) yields 0.00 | 1.80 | 1.80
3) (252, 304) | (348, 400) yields 0.39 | 1.77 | 1.38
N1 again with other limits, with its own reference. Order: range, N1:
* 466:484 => 0.30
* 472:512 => 0.27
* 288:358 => 0.48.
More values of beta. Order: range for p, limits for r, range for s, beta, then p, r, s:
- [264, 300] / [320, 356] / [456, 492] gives 0.5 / 0.6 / 0.61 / 0.7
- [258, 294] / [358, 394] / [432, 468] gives 1.6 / 0.6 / 0.94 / 0.3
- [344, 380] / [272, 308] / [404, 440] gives 0.3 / 1.0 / 0.11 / 0.4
